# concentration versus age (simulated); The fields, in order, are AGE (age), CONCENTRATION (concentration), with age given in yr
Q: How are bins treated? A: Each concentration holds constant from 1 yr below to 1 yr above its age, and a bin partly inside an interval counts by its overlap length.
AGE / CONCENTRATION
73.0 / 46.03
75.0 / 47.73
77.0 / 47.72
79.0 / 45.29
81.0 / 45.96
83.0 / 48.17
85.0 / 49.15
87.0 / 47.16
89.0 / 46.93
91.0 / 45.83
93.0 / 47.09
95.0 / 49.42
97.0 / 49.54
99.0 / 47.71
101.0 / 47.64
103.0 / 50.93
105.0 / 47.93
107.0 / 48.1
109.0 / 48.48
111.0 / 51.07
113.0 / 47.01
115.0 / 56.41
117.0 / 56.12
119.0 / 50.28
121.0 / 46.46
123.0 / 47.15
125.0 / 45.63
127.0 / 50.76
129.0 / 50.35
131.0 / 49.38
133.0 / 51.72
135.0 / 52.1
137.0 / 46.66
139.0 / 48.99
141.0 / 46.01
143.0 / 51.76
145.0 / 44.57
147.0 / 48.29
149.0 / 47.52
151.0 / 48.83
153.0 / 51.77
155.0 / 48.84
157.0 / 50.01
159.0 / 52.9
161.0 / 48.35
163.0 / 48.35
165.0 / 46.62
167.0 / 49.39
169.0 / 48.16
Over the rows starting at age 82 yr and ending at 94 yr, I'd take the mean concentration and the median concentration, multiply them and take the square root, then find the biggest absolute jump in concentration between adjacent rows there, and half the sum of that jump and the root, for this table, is 24.6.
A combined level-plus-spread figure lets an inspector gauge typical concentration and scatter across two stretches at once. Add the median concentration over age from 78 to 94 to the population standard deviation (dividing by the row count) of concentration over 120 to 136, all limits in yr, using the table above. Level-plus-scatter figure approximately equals 49.3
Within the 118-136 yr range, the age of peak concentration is 135.0 yr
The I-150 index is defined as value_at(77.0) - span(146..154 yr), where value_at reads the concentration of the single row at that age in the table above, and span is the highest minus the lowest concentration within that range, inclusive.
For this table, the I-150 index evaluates 43.5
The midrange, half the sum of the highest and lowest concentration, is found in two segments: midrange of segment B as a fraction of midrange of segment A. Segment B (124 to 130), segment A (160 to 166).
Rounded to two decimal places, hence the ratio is 1.01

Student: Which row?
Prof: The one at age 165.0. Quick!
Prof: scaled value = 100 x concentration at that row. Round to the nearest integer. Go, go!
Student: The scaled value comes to 4662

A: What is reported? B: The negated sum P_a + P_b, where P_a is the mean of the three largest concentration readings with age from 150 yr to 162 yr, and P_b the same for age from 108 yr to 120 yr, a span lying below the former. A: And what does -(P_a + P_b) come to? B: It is -106.1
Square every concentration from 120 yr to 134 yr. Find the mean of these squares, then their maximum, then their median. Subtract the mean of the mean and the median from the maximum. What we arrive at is 264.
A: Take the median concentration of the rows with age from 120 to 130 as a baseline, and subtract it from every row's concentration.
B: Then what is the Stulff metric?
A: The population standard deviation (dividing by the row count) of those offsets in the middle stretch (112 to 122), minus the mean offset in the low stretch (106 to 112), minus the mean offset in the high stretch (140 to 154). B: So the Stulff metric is 1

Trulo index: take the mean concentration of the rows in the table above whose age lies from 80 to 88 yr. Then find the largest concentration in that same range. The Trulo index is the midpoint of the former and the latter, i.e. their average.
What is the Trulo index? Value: 48.4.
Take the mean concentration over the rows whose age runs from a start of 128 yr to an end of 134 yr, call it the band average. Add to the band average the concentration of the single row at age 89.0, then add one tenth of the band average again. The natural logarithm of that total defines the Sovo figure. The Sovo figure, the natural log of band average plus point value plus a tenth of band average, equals 4.63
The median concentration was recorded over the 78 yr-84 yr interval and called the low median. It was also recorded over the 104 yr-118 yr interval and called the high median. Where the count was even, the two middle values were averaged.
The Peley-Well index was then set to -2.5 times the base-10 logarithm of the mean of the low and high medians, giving -4.19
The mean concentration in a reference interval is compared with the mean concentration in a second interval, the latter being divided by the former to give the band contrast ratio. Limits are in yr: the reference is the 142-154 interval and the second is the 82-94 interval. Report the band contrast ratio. 0.97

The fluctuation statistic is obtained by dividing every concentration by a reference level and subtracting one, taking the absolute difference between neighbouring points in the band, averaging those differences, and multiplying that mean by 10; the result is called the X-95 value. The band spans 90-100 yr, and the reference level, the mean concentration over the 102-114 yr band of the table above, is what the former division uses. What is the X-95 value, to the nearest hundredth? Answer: 0.28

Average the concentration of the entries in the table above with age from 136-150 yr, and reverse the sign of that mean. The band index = -47.7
